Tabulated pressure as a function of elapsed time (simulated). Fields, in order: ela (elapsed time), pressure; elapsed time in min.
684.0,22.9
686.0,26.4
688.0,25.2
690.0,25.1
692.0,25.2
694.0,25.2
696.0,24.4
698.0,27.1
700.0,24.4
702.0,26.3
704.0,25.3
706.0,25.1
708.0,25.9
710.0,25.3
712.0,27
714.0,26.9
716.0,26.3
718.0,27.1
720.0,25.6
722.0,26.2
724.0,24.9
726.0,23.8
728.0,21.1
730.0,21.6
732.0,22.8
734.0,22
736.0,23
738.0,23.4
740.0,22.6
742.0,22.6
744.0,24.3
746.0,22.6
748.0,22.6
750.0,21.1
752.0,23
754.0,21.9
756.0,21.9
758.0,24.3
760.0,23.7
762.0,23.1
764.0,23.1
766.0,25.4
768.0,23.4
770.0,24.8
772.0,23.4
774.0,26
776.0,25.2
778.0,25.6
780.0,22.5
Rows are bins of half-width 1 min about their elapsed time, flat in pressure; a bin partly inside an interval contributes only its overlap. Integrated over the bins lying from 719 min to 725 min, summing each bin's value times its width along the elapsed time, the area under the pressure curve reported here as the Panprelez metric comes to 153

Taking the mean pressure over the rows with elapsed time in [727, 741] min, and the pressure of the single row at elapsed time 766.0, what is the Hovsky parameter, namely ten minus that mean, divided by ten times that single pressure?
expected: -0.049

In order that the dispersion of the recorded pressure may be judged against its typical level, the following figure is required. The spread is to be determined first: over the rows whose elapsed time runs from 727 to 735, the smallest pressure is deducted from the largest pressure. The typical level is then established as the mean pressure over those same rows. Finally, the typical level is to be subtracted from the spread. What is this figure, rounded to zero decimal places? -20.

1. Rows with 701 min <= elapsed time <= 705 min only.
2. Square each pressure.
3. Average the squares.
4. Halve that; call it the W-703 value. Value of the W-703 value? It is 333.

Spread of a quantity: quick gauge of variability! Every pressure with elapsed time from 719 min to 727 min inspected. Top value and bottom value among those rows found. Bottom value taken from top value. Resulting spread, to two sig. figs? 2.4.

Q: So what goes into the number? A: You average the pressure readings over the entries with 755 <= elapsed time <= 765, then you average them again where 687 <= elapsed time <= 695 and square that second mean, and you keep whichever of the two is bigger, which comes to 634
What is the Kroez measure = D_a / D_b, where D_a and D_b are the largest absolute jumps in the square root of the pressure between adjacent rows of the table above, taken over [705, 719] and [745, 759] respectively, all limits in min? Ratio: 0.7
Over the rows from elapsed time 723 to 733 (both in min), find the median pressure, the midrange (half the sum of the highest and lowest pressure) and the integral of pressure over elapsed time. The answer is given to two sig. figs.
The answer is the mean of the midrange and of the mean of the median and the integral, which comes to 74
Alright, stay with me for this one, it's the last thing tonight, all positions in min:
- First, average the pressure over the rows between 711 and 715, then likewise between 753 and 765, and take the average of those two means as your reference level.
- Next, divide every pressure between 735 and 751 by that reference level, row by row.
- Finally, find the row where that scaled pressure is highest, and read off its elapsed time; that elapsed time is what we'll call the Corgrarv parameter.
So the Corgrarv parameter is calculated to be 744.0 min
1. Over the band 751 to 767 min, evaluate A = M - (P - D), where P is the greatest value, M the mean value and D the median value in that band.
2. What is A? 21.0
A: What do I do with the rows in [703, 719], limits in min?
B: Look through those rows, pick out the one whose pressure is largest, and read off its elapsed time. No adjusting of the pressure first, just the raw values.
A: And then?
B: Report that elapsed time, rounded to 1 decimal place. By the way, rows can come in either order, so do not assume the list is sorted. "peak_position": 718.0 min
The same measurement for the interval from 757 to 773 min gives 766.0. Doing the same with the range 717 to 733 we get 718.0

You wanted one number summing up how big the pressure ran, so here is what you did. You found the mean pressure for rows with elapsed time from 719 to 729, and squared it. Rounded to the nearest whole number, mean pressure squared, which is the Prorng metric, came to 591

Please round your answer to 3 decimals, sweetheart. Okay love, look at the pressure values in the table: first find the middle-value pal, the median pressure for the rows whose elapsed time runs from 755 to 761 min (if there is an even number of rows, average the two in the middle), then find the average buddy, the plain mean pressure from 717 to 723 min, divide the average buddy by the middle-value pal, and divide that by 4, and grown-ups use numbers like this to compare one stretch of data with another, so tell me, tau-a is 0.277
